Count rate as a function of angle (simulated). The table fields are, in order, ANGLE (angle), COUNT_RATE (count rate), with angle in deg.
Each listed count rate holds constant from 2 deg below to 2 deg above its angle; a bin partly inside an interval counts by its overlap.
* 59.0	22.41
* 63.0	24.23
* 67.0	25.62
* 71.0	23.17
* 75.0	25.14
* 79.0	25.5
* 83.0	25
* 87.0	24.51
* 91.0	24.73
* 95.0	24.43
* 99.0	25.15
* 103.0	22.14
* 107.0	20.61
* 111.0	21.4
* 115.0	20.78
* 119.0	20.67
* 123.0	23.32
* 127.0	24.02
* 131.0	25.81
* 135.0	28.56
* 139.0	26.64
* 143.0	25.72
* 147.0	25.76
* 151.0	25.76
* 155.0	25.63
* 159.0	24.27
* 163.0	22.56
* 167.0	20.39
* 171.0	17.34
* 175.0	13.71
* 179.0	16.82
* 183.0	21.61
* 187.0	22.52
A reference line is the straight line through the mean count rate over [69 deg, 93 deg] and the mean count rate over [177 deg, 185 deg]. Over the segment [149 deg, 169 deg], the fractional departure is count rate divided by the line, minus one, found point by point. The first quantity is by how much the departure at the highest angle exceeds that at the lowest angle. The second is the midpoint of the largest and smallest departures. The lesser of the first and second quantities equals -0.21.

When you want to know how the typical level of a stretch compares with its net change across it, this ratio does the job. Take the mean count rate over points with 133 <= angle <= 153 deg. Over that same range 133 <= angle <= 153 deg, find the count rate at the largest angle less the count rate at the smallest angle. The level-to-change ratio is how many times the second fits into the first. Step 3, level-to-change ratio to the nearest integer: -9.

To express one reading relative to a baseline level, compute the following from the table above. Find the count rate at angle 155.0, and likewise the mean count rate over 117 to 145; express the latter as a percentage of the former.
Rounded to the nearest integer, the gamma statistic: 97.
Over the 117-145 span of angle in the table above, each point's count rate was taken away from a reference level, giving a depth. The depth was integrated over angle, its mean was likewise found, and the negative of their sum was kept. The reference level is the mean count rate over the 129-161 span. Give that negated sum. -31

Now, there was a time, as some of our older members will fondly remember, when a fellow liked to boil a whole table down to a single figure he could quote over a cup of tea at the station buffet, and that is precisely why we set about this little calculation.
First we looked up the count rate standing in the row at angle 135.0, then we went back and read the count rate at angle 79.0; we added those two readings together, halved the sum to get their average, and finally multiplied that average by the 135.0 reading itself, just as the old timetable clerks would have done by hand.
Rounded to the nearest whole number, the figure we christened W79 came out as 772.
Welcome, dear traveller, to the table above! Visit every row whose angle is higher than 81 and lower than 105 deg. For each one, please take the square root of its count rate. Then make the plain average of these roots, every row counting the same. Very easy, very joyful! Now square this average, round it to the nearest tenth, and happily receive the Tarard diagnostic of 24.3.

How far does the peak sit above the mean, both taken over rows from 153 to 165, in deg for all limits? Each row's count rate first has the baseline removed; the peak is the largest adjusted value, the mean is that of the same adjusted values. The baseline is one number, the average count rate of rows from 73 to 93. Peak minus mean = 1.5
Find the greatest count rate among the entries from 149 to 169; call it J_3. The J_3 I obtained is 25.76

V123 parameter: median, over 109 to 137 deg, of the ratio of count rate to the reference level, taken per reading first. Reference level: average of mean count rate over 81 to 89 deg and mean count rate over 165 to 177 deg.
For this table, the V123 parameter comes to 1.11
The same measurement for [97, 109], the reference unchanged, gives 1.06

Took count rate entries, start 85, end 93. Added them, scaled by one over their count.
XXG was 24.6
